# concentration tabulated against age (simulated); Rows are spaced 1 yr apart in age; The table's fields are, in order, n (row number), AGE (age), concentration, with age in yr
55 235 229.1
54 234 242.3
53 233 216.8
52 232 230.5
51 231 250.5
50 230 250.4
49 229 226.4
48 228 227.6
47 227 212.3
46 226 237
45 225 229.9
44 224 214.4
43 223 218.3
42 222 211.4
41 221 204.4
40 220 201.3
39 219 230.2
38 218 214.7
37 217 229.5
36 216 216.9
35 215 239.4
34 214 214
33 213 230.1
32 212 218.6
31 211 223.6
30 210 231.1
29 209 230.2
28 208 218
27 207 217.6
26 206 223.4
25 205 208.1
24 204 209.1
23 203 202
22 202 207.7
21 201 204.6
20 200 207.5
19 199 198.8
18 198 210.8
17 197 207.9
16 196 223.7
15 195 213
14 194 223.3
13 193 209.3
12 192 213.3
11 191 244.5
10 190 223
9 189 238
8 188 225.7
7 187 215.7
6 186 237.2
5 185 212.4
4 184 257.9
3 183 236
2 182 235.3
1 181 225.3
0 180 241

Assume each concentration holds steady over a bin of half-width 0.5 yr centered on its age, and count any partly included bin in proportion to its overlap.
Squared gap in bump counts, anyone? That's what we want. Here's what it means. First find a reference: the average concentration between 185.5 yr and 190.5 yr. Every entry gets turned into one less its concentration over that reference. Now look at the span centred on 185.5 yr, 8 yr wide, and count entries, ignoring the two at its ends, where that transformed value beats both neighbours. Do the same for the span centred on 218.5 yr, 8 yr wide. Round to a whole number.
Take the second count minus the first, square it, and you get 1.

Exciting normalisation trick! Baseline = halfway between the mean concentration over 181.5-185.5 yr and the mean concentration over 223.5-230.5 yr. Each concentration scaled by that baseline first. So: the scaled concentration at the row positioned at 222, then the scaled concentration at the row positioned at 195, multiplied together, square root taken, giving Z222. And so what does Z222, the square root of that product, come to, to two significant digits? 0.92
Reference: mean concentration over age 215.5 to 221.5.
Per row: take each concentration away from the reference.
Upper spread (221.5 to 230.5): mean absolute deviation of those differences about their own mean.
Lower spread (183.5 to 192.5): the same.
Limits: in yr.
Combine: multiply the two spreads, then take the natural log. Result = 4.9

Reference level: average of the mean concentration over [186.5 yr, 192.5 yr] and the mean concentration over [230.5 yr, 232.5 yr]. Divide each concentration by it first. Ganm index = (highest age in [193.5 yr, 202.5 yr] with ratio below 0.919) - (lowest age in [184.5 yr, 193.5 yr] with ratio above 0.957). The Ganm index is 16 yr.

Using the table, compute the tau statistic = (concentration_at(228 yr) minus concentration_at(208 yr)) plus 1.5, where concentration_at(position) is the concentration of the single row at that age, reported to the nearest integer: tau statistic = 11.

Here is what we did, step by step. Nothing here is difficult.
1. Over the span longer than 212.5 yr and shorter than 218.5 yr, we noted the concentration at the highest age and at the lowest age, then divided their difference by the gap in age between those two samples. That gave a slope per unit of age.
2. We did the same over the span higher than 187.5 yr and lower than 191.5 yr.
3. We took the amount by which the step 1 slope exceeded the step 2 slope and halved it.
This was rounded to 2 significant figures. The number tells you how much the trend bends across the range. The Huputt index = -4.7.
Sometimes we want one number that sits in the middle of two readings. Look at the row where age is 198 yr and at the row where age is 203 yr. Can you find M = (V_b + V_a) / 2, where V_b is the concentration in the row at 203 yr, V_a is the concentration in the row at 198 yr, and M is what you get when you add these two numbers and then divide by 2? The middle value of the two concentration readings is 206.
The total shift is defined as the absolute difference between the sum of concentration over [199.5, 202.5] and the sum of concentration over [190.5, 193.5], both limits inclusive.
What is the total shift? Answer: 47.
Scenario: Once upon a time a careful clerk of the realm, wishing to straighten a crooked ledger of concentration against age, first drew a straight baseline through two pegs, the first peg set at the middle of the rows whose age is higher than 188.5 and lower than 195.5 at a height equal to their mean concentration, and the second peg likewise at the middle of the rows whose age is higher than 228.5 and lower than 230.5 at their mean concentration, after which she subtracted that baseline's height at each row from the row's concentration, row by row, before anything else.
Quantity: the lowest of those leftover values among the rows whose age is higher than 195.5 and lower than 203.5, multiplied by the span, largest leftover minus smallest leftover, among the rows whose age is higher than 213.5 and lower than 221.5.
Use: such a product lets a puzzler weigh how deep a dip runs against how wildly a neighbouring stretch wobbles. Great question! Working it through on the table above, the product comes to -1101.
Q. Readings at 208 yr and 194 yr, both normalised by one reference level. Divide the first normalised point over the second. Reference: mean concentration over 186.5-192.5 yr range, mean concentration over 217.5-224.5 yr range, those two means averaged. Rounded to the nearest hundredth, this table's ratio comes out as 0.98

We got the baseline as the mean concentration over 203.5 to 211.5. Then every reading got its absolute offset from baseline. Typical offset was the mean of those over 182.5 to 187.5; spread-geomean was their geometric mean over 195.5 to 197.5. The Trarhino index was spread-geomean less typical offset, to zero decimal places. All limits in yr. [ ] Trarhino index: -10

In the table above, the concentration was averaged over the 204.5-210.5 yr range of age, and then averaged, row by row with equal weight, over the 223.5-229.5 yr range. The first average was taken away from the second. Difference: 3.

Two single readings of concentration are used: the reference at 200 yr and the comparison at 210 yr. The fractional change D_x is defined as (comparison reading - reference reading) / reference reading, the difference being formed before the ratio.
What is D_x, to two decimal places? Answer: 0.11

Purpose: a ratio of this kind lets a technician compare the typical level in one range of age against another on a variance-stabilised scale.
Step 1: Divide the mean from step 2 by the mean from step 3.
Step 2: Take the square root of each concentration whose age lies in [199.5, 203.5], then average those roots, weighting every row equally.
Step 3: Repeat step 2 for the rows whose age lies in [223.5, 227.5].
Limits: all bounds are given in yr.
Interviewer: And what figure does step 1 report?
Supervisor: 0.96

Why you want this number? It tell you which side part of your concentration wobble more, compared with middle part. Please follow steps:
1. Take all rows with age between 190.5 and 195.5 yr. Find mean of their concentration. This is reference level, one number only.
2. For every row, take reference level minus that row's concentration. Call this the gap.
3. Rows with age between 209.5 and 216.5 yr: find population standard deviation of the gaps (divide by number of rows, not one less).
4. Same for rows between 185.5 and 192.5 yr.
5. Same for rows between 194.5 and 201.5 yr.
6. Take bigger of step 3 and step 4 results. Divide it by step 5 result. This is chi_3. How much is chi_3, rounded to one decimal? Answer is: 1.5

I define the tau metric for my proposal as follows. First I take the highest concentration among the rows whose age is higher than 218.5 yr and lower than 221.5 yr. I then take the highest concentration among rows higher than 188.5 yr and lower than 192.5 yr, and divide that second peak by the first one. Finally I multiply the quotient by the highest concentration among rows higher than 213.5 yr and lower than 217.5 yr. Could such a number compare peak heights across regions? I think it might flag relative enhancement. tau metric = 254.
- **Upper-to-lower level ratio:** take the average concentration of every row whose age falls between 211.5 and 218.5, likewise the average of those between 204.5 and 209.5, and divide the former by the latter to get 1.02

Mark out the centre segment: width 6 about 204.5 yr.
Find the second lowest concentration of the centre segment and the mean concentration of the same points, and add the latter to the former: 419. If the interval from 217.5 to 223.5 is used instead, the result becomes 418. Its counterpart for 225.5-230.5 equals 457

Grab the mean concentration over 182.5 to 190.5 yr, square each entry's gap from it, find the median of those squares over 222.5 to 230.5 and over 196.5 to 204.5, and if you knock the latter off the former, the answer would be -438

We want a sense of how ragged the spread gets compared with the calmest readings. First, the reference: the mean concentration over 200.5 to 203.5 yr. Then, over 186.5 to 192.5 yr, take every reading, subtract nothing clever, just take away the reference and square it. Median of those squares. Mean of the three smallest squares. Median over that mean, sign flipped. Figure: -2.20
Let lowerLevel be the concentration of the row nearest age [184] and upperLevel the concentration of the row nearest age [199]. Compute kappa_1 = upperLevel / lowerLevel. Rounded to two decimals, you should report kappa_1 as 0.77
